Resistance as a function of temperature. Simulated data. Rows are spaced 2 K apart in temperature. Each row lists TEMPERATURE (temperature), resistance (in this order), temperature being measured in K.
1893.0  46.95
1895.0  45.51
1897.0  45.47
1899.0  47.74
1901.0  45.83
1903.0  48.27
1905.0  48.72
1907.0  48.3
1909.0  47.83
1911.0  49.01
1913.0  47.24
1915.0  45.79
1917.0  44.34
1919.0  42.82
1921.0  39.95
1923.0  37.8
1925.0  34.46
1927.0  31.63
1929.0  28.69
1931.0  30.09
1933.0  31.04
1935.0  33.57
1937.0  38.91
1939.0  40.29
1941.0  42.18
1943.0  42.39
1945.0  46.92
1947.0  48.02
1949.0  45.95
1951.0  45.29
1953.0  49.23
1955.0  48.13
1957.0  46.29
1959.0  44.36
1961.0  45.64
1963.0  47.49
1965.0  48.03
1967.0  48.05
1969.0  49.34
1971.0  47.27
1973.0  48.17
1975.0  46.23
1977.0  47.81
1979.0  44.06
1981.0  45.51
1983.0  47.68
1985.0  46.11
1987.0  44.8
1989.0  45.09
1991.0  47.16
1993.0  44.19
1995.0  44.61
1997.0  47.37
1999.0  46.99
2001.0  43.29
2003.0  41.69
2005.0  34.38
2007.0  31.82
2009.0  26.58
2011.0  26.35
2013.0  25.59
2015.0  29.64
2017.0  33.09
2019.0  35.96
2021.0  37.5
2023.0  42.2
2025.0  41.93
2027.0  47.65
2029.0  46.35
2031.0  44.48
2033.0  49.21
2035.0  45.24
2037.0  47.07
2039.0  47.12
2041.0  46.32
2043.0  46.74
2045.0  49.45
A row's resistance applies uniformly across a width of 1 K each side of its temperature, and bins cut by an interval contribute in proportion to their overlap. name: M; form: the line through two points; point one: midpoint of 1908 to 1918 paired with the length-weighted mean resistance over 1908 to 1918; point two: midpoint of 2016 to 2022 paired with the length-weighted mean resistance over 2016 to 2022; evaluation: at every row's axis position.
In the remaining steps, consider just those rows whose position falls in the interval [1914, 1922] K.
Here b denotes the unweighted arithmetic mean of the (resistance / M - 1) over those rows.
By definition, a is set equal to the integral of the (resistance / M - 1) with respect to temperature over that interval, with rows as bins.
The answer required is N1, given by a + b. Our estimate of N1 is -0.6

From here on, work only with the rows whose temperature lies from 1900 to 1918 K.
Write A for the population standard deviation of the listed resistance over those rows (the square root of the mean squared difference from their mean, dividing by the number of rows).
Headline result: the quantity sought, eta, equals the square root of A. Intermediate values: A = 1.5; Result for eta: 1.2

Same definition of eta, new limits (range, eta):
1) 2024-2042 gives 1.4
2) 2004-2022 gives 2.0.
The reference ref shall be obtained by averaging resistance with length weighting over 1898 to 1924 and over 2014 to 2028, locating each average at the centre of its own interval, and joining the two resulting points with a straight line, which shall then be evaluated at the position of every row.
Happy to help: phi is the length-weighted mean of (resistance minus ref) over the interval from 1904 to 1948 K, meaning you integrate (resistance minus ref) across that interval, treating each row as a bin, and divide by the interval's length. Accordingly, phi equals -4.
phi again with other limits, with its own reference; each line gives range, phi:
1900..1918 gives 1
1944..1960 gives 4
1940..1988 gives 4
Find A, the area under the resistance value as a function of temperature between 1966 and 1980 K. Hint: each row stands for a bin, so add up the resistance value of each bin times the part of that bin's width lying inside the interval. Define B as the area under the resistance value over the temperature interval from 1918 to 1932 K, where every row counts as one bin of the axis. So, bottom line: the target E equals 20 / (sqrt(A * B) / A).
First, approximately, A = 662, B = 491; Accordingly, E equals 23.2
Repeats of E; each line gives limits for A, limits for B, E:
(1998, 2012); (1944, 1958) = 17.5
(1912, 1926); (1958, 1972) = 18.8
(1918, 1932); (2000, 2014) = 20.7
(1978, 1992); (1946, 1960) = 19.8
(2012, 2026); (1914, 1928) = 18.9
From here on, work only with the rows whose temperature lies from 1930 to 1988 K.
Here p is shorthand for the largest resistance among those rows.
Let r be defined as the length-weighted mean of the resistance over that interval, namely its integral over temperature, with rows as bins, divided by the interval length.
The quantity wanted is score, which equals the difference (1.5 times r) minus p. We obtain 17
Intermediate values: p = 49.34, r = 44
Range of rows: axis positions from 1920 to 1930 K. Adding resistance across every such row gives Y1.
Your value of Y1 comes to 173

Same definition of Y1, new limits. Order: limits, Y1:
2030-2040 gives 233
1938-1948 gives 220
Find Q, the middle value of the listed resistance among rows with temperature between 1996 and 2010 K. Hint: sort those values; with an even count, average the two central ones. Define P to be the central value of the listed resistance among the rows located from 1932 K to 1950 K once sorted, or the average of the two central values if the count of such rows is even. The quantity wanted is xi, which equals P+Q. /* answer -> 83.9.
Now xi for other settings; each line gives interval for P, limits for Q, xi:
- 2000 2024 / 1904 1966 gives 79.0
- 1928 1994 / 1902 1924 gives 93.2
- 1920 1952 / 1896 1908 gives 87.4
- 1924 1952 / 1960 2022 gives 84.7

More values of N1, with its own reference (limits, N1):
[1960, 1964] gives 0.6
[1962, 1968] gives 1.1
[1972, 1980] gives 1.4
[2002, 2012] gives -1.4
